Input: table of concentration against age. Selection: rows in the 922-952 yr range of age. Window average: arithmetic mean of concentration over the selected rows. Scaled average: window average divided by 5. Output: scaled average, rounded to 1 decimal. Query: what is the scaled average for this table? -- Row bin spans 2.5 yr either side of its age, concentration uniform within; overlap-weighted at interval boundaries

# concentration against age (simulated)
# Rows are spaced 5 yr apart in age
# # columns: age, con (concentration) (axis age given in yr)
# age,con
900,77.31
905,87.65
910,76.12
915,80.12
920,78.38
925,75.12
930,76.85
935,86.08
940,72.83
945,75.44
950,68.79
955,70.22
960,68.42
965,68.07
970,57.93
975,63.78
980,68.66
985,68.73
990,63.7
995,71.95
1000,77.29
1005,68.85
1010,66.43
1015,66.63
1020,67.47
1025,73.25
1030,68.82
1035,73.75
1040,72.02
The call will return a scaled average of 15.2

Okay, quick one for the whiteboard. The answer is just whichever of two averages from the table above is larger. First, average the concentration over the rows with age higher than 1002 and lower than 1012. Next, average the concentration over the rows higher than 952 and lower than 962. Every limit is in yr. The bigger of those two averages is 69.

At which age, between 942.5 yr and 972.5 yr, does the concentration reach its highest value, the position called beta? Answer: 945 yr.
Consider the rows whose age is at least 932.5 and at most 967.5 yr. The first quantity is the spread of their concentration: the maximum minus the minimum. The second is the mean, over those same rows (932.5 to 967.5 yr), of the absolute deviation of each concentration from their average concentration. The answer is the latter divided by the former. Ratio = 0.251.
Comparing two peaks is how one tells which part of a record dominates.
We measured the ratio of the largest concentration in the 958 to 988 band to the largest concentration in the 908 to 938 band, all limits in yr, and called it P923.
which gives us 0.80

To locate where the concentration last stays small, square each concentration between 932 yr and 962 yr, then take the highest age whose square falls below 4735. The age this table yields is 960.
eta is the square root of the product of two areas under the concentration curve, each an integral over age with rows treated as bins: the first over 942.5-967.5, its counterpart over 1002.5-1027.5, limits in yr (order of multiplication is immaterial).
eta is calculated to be 1734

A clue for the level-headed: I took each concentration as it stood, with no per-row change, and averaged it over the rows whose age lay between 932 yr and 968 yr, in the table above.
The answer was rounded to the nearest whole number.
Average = 73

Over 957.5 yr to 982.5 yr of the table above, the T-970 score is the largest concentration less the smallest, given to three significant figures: 10.7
